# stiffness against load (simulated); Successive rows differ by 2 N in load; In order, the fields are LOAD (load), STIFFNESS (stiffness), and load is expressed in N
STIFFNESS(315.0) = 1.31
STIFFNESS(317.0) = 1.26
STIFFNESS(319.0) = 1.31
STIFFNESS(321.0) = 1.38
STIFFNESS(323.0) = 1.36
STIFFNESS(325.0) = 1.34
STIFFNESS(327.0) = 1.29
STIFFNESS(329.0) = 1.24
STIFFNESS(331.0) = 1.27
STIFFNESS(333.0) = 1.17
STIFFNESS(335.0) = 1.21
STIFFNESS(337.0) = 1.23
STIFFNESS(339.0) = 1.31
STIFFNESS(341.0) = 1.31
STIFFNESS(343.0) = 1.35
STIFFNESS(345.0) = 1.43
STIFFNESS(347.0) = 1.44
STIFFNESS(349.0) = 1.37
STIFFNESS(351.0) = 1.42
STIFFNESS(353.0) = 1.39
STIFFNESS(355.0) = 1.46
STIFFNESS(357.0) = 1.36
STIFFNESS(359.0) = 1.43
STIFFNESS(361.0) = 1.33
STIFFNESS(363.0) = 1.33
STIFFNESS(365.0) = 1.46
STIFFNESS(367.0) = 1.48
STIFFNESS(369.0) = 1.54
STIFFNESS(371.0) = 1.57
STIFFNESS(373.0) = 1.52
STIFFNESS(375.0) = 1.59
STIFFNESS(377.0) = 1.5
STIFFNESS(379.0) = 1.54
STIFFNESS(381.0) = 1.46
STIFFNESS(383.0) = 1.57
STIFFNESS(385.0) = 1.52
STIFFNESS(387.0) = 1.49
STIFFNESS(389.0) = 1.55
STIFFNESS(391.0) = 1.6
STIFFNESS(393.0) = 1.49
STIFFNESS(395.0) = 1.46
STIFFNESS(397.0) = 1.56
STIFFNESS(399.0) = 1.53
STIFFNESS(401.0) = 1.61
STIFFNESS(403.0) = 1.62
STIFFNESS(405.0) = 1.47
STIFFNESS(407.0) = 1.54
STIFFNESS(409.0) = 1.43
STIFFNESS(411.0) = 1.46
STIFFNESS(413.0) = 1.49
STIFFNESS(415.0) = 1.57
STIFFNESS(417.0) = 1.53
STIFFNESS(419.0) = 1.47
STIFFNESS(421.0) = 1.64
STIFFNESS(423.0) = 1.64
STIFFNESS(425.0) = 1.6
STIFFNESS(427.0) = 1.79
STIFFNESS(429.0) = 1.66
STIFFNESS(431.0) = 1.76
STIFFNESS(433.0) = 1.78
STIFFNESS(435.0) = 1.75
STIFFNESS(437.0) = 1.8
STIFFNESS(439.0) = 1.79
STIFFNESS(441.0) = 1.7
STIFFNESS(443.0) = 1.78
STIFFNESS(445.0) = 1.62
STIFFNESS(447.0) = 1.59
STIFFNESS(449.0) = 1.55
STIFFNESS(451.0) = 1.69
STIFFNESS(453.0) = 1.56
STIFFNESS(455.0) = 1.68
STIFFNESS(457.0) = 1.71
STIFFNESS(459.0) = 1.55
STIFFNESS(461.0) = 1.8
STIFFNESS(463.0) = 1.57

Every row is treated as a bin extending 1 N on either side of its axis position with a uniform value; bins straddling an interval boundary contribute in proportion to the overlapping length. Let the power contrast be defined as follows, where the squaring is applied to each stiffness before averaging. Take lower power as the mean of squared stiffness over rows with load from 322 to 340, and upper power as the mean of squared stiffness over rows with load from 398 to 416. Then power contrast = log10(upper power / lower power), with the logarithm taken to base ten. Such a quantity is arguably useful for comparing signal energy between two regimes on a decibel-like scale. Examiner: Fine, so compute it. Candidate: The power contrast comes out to 0.16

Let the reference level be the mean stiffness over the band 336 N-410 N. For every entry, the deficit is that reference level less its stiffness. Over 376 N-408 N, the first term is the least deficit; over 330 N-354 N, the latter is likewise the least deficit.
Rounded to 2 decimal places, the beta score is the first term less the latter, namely -0.18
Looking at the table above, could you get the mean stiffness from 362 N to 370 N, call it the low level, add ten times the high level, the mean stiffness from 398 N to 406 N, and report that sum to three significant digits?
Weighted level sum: 17.0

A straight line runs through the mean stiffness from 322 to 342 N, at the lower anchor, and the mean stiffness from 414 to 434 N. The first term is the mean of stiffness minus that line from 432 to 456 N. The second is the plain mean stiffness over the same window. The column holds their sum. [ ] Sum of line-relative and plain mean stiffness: 1.66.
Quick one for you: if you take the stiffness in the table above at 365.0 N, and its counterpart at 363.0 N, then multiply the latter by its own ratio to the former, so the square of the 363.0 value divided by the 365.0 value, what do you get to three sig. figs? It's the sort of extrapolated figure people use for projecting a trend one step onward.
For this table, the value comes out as 1.21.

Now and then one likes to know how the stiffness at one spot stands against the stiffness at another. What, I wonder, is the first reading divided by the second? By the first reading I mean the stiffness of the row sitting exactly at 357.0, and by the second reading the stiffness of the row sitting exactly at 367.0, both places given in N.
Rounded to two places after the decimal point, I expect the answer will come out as 0.92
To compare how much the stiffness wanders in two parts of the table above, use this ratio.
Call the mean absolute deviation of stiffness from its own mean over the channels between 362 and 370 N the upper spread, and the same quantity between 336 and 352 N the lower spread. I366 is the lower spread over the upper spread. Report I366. 0.94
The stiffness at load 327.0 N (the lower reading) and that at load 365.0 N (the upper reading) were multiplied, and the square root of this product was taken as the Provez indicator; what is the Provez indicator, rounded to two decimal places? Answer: 1.37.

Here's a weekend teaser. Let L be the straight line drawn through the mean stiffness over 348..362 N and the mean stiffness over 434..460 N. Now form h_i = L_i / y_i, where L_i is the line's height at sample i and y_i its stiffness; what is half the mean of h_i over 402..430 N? 0.506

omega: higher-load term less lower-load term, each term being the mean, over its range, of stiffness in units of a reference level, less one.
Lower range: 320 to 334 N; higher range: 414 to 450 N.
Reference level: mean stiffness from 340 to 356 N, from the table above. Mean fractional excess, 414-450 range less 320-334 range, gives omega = 0.27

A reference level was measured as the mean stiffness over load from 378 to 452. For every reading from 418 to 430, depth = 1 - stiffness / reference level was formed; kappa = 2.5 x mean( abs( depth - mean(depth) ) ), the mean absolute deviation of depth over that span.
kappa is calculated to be 0.10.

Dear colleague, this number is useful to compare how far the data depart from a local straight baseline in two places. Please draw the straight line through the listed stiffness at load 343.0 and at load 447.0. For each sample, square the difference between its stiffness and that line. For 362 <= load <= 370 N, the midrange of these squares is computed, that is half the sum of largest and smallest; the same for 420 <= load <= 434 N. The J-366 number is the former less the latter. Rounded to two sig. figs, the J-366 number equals -0.022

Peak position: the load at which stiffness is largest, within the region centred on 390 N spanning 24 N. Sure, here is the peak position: 401.0 N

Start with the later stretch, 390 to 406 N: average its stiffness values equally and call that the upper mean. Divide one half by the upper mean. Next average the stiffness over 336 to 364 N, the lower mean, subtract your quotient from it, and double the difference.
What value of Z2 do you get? 2.09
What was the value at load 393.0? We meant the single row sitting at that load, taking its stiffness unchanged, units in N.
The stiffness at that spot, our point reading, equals 1.49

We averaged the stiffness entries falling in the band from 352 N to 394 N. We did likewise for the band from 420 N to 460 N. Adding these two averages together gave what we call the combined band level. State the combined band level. 3.17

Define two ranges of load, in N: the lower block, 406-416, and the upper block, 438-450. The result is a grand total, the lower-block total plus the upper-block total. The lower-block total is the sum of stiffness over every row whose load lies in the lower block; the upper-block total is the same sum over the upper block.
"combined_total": 18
